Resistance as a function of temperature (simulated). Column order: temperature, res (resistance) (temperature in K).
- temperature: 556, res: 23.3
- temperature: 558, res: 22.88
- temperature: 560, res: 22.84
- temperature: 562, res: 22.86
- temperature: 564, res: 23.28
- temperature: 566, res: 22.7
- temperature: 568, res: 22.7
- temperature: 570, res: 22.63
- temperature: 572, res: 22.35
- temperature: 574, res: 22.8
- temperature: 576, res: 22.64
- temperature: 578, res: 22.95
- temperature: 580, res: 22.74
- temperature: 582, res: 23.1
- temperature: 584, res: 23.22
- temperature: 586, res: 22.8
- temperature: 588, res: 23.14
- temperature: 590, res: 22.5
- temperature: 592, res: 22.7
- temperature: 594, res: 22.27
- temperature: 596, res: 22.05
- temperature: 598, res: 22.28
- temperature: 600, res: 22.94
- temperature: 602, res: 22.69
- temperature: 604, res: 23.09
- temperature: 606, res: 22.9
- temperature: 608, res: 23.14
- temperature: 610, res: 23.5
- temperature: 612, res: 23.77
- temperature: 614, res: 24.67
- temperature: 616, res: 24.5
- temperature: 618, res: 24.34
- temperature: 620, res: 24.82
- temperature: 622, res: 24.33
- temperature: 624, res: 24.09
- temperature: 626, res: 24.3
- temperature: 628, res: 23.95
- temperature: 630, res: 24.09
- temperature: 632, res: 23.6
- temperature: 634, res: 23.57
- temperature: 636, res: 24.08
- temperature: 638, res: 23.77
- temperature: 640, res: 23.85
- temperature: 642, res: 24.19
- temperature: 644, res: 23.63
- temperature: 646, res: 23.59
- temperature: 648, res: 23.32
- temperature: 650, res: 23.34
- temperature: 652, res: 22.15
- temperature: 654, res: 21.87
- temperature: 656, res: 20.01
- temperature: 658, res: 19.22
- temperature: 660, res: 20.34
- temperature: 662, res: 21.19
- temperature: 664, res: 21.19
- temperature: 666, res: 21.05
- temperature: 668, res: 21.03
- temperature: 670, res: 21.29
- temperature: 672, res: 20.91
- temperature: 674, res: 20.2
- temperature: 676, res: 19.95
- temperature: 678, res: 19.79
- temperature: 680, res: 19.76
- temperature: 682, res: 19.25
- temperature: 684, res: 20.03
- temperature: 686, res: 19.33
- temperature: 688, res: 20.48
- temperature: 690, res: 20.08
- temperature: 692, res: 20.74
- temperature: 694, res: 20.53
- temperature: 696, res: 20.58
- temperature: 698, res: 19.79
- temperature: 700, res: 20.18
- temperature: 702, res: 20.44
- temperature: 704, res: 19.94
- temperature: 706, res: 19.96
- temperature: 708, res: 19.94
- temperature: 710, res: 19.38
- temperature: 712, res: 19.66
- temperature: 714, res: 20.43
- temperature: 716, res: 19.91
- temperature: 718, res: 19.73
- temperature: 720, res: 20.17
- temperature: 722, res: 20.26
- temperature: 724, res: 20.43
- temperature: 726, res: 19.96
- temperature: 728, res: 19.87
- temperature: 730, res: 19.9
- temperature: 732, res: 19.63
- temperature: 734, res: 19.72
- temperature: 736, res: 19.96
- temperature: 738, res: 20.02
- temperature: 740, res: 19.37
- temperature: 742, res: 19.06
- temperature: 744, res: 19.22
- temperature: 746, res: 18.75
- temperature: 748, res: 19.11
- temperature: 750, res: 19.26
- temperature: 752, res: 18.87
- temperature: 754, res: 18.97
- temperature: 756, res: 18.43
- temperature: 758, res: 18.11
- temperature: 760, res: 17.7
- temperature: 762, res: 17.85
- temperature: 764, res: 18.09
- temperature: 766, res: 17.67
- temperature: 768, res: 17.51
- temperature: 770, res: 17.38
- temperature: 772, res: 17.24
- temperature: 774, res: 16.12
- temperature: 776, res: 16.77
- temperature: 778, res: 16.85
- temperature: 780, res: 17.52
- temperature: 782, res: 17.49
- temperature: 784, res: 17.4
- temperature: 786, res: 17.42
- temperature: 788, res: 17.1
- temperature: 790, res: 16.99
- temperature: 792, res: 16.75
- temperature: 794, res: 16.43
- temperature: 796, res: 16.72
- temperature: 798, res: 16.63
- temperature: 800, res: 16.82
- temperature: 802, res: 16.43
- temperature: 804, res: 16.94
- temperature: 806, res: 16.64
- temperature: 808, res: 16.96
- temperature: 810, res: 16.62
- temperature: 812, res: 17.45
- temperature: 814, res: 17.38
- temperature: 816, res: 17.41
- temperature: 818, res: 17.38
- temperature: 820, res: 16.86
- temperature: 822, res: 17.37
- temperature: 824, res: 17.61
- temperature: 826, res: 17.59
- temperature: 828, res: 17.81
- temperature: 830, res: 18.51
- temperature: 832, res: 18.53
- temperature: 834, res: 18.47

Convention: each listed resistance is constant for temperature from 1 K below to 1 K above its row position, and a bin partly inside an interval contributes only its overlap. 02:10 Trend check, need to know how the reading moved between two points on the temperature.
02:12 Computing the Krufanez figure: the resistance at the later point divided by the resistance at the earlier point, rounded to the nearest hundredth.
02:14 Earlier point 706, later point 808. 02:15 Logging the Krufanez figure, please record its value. 0.85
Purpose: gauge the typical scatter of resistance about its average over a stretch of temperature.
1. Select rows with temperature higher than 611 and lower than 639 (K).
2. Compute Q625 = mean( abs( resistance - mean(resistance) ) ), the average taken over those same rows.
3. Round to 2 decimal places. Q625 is 0.31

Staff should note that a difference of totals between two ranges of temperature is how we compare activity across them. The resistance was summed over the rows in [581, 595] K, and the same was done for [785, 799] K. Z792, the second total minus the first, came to -42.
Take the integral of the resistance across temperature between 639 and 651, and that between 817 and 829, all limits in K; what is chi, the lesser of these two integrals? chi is 209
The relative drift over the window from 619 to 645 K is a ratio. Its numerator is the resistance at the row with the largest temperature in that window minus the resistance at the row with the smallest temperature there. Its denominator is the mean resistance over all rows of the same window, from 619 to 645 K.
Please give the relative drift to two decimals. -0.05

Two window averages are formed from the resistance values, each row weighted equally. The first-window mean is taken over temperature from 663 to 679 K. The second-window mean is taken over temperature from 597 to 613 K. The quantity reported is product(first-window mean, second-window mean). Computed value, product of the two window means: 476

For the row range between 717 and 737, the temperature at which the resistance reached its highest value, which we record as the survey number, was 724 K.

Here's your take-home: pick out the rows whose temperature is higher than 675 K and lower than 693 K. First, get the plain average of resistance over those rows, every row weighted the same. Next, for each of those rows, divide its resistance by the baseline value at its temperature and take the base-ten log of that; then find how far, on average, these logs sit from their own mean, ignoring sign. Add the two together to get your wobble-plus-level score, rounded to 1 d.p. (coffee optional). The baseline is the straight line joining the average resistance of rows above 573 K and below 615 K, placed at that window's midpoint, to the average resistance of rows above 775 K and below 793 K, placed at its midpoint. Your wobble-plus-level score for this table 19.9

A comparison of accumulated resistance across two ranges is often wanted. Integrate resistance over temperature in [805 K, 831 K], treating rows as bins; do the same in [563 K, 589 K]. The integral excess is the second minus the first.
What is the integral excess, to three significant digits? 143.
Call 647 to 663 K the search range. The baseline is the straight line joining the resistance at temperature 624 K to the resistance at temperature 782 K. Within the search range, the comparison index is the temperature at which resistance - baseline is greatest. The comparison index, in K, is 650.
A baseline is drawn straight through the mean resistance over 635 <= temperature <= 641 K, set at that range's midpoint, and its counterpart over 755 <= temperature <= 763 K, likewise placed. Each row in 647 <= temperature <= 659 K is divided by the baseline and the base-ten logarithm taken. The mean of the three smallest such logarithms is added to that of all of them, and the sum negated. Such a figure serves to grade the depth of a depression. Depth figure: 0.085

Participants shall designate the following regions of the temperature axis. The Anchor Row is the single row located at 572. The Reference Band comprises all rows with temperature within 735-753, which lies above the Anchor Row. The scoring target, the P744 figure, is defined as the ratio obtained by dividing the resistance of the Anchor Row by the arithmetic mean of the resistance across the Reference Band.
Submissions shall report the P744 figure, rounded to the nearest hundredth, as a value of 1.16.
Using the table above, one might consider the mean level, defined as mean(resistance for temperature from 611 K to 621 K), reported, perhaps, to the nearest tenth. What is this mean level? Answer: 24.4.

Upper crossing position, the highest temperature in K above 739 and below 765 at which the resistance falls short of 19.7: 764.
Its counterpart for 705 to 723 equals 712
